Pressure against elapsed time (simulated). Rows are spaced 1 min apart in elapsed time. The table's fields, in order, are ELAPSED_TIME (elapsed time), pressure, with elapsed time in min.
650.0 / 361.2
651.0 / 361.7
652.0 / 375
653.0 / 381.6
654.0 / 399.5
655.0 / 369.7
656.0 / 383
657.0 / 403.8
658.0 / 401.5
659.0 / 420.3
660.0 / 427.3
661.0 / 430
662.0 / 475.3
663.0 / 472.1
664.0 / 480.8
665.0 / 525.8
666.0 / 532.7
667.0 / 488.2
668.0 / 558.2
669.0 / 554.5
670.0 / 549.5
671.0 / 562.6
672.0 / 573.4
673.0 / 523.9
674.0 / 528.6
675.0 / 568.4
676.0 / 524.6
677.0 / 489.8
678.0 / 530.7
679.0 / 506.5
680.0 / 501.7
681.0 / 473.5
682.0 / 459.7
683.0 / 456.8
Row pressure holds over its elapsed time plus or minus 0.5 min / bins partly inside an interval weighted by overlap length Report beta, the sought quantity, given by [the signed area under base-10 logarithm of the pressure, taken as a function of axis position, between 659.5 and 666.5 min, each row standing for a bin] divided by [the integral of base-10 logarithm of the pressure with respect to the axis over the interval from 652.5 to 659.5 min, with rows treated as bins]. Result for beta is 1.03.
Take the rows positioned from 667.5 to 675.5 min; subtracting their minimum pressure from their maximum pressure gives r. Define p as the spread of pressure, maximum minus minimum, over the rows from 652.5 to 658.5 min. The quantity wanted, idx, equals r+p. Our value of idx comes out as 84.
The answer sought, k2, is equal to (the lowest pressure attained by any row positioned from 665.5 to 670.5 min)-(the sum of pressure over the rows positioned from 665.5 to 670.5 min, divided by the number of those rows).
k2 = -48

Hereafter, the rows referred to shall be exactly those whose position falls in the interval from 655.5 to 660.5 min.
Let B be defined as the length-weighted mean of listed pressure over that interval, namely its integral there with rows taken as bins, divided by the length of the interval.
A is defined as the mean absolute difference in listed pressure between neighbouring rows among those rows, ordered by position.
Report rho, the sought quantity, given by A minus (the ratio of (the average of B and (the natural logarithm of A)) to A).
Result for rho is -5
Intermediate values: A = 12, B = 407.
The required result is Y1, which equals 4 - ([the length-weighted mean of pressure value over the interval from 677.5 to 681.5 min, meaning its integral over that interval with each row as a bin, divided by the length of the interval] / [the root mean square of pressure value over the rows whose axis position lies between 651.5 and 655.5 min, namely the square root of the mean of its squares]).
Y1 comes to 2.68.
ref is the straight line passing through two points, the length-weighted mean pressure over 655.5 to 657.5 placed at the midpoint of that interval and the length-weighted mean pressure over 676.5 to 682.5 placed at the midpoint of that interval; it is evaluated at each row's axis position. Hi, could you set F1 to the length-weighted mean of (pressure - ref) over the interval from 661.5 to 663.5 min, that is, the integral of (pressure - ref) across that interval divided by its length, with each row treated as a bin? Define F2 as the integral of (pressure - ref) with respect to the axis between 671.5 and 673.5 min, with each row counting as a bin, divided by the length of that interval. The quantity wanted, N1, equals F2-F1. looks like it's 31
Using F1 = 54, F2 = 86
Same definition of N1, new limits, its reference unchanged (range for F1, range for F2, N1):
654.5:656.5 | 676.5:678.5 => 38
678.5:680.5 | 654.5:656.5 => -23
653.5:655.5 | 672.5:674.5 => 59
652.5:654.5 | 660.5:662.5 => 27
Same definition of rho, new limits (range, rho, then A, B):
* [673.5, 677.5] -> 33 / 39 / 528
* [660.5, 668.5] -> 24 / 32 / 495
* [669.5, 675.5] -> 12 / 24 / 551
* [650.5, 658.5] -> 2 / 15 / 384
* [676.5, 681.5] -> 14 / 25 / 500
